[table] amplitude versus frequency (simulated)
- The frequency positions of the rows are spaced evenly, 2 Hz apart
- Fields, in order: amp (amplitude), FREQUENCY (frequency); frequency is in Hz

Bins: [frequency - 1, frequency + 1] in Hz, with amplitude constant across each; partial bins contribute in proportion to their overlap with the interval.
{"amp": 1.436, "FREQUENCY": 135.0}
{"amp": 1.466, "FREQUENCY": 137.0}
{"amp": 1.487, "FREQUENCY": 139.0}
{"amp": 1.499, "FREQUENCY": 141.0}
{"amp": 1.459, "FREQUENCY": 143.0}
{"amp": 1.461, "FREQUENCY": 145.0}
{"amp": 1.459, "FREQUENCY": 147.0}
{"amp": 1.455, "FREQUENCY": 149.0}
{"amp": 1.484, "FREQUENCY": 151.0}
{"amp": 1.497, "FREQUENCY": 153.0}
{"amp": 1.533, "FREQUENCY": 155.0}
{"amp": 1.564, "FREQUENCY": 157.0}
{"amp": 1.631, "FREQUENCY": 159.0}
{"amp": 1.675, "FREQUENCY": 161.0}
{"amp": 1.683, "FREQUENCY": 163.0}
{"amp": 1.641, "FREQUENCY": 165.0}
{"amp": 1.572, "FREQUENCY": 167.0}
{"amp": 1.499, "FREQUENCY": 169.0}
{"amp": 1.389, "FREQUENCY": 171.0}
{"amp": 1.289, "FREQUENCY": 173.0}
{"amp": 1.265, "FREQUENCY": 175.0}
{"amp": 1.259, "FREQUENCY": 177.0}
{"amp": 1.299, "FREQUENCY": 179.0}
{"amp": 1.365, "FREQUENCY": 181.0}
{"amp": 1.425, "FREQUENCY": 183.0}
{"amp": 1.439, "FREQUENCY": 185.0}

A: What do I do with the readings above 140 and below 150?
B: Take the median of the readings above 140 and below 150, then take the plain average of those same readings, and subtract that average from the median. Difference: -0.008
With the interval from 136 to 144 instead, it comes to -0.001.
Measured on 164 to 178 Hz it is -0.027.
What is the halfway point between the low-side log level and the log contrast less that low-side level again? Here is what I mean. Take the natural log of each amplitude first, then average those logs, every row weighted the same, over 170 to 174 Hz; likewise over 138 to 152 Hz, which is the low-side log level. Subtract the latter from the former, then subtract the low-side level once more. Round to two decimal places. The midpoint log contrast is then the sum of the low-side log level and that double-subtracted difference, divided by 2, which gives -0.05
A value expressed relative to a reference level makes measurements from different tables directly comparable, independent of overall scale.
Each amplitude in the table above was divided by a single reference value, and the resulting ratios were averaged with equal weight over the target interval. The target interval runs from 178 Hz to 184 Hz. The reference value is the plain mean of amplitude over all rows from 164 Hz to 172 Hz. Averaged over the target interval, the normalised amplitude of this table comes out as 0.89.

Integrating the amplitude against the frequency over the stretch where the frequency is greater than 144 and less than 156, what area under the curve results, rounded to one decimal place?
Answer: 17.8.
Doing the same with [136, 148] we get 17.7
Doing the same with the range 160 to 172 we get 18.9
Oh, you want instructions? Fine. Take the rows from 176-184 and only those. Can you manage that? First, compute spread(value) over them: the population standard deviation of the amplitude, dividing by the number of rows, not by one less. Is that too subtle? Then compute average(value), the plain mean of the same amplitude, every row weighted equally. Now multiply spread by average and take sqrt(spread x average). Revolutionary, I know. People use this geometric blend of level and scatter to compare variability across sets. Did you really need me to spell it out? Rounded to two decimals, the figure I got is 0.29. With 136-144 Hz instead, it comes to 0.15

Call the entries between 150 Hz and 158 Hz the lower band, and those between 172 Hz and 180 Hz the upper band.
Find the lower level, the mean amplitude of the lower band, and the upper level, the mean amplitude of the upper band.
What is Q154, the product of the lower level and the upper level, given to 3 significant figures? 1.94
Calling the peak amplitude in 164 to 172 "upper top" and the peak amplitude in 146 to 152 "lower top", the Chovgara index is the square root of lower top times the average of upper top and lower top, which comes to 1.52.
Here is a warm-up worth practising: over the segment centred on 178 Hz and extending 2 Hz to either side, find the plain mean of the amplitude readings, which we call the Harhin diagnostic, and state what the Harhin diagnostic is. 1.28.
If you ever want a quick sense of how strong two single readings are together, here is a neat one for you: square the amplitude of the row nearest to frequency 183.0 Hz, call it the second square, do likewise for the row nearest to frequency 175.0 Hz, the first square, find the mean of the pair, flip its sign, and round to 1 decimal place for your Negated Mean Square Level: -1.8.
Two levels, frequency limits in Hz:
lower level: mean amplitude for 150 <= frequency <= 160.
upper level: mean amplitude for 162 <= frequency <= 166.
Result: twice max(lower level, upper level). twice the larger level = 3.32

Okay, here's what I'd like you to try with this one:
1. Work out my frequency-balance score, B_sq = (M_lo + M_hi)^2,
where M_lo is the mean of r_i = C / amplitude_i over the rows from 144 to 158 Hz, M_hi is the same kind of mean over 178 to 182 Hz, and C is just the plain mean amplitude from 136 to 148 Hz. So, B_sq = 4.4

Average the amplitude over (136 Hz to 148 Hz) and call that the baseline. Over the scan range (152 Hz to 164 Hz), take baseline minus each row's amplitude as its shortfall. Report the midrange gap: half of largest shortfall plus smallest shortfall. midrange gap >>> -0.12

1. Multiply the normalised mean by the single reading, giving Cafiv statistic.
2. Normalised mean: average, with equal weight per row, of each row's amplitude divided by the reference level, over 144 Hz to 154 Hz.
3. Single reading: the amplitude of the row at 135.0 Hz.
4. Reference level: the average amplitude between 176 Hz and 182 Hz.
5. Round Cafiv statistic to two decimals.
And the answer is 1.62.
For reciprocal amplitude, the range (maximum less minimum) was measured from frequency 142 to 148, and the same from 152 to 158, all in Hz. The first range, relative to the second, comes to 0.0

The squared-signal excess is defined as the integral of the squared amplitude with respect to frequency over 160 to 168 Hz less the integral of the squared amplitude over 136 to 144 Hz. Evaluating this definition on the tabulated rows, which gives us 4.1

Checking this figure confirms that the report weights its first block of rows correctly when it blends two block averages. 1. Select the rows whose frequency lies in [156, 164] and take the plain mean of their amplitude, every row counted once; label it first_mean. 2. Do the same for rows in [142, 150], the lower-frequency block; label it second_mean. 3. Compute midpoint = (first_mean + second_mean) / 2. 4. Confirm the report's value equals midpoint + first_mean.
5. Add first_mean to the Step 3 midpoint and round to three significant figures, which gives 3.19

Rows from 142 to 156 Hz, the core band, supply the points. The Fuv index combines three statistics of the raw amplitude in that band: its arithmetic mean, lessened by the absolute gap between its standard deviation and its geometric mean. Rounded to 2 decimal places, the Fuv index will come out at 0.03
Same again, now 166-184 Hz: 0.11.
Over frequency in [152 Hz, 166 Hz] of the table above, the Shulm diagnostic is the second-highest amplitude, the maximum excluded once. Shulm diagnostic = 1.675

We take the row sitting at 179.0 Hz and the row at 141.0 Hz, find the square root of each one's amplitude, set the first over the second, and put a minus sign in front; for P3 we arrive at -0.93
